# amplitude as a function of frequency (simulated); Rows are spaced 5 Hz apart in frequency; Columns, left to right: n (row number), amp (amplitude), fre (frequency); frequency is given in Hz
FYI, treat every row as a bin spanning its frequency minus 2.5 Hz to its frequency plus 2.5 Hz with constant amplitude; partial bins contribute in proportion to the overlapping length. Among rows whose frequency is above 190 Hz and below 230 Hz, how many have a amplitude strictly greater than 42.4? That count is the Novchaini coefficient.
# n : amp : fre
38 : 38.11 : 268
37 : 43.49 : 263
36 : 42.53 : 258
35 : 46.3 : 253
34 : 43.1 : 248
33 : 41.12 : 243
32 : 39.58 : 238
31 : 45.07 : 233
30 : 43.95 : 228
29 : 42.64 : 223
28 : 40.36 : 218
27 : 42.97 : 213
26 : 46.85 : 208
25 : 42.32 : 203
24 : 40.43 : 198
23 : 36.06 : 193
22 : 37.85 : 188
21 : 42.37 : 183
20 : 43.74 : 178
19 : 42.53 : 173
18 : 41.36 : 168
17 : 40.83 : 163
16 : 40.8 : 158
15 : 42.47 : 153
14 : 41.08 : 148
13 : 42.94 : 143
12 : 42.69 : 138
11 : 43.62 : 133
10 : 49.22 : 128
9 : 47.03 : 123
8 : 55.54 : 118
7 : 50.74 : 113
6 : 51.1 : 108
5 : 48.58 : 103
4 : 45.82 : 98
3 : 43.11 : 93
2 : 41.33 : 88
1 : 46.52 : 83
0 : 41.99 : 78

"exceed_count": 4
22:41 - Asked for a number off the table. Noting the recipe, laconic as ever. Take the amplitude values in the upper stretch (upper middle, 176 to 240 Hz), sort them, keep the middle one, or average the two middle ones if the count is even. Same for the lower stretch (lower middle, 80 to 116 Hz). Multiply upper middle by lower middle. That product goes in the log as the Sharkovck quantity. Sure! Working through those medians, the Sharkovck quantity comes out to 1971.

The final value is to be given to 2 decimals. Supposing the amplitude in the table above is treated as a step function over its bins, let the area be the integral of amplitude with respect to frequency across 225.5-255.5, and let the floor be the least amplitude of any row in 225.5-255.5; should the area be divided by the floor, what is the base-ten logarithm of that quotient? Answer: 1.51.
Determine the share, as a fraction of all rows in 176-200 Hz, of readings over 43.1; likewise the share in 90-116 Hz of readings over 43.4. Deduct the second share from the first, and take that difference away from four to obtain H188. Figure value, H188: 4.60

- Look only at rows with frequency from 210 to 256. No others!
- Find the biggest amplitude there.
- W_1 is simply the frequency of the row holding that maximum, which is 253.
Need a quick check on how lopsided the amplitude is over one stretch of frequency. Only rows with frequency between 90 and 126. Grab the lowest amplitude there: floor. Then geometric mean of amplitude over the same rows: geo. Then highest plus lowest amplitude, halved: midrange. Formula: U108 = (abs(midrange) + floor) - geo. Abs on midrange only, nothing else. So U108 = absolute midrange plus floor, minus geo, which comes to 44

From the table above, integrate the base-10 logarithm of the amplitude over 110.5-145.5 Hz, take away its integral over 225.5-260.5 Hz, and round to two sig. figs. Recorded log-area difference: 1.4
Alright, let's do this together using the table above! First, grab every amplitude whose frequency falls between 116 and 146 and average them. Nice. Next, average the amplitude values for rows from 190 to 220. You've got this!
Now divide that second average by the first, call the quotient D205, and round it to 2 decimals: 0.89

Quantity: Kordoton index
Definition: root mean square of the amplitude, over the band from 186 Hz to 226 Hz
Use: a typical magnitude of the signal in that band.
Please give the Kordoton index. 41.3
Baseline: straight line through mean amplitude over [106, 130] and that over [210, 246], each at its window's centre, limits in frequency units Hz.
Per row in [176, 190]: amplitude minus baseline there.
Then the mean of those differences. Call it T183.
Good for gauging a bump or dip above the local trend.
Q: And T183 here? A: -4.4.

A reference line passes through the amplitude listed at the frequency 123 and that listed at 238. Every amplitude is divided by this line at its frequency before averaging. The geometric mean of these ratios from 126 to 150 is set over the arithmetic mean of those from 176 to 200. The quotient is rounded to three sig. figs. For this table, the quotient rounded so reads 1.02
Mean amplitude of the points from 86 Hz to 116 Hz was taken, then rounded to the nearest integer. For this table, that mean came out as 47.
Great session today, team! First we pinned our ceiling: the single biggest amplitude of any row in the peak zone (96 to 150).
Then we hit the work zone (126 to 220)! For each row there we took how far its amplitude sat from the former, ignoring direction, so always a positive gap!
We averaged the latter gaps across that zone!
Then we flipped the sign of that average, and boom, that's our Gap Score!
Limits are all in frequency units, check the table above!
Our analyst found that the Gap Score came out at -13.4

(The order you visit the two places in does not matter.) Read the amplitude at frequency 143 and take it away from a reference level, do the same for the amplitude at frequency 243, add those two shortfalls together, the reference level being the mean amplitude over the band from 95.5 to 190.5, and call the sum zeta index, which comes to 5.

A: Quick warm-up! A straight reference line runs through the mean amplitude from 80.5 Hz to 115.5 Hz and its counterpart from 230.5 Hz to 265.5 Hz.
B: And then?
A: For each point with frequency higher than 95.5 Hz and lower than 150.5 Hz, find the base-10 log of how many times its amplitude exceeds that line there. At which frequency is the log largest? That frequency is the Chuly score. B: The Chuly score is 118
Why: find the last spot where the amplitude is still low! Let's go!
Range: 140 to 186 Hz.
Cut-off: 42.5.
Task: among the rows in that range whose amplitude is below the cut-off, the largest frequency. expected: 183 Hz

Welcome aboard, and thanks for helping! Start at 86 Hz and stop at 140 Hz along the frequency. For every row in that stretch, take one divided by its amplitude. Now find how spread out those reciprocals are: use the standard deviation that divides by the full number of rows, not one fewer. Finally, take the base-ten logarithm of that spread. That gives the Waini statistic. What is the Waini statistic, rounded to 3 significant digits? -2.74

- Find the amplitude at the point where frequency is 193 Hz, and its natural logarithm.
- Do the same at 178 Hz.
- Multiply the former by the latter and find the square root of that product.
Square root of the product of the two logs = 3.68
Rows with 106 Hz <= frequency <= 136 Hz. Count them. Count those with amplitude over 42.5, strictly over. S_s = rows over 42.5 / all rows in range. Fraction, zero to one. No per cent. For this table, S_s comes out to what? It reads 1.0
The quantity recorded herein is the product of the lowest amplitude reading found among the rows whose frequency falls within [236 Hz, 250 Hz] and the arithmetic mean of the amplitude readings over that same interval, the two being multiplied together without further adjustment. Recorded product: 1633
